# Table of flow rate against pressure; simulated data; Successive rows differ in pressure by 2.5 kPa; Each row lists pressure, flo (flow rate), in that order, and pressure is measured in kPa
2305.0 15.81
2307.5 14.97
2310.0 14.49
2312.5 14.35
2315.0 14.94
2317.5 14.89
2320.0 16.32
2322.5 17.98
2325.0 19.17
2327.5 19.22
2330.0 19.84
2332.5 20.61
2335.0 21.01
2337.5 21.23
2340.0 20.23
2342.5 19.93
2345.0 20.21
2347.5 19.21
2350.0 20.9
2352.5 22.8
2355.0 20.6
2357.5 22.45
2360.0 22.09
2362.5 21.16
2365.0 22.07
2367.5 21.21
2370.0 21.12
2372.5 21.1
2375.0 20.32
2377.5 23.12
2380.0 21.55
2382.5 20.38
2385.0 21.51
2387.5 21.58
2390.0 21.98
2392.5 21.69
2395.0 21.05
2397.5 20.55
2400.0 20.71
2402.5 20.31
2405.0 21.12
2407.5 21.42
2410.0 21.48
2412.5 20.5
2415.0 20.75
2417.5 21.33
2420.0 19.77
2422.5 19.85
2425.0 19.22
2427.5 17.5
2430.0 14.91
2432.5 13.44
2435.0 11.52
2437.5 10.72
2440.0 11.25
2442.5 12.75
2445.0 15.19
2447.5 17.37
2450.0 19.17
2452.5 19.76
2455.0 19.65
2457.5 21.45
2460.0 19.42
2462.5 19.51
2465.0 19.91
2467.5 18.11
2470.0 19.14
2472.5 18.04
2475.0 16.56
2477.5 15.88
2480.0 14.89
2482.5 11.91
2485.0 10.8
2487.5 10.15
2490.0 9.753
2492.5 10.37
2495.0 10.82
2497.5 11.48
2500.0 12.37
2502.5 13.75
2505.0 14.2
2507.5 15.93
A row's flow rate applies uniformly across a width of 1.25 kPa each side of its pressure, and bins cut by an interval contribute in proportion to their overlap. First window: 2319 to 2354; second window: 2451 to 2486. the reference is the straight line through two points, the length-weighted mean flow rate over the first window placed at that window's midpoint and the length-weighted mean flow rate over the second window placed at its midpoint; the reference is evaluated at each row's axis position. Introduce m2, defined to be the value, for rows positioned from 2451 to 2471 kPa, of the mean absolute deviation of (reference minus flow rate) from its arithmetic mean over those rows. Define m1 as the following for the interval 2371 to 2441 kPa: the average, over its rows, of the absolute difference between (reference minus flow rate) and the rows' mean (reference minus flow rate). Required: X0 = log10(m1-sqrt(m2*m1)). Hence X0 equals 0.10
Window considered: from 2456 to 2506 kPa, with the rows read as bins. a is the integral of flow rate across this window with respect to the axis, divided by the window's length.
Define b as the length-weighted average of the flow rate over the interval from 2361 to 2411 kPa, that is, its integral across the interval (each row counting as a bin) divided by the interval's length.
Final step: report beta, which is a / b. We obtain 0.7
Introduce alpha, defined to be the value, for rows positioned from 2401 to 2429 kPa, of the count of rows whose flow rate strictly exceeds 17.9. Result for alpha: 10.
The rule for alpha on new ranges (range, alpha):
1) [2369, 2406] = 15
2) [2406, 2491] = 18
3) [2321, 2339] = 7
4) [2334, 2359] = 10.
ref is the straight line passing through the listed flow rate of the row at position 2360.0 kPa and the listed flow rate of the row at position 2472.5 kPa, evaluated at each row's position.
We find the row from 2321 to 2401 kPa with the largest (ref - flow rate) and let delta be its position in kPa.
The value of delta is 2322.5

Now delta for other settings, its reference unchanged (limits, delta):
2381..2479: 2437.5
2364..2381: 2375.0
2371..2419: 2375.0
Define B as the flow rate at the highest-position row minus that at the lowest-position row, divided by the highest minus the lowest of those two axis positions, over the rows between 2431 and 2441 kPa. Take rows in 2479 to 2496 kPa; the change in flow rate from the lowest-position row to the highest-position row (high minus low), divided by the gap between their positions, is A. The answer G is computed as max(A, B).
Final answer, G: -0.27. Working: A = -0.3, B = -0.29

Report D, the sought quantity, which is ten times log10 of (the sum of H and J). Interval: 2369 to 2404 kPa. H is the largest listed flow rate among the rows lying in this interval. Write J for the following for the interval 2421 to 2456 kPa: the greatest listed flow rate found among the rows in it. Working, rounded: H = 23.12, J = 19.85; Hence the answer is 16.3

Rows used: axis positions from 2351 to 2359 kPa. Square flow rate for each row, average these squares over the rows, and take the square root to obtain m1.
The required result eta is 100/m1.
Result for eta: 4.6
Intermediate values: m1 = 22.0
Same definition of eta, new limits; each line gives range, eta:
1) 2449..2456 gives 5.1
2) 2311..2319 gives 6.8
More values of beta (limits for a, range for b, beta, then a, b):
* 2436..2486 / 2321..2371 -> 0.8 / 17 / 20.6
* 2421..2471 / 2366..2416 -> 0.8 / 17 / 21.2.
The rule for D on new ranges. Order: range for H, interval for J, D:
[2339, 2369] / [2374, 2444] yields 16.6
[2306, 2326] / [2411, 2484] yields 16.1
